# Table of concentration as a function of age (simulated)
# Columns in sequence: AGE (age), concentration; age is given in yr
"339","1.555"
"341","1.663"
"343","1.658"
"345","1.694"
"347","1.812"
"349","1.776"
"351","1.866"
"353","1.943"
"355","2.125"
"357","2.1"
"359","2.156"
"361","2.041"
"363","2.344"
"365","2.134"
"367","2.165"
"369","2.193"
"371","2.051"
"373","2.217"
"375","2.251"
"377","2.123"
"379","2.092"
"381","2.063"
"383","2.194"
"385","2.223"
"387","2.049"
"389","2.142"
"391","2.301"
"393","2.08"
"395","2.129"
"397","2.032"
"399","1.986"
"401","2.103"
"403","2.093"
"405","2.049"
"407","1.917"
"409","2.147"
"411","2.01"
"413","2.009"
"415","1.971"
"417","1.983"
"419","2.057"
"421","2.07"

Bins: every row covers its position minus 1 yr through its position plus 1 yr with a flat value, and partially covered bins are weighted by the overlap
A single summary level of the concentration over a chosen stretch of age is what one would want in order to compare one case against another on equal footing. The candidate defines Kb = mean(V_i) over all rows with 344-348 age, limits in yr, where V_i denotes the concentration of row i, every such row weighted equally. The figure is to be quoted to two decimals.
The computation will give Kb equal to 1.75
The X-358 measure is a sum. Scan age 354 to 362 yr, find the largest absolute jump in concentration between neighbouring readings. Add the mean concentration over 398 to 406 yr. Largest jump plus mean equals 2.17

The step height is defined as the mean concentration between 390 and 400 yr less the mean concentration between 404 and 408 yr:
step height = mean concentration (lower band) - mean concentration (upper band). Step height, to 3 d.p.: 0.123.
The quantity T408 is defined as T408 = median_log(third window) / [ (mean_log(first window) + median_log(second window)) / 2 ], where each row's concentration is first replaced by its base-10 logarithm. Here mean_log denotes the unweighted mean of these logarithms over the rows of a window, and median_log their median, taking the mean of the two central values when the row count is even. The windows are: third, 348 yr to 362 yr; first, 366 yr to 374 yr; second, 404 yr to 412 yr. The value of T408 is 0.97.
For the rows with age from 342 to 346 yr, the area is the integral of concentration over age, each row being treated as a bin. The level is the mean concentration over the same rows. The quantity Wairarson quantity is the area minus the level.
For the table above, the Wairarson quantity 5.0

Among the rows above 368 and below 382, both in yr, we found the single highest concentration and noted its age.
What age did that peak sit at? 375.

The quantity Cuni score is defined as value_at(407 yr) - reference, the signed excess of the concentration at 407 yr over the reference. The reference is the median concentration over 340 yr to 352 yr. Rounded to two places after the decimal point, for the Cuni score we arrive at 0.18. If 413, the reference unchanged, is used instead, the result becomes 0.27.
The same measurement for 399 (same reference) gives 0.25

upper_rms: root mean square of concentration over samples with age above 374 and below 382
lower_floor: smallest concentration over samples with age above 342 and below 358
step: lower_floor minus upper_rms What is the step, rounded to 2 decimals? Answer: -0.48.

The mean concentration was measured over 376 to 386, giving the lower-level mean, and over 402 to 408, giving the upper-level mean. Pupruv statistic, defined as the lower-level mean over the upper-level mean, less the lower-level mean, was -1.08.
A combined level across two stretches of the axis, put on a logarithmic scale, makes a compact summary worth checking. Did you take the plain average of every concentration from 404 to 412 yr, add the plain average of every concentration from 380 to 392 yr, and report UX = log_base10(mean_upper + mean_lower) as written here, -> 0.622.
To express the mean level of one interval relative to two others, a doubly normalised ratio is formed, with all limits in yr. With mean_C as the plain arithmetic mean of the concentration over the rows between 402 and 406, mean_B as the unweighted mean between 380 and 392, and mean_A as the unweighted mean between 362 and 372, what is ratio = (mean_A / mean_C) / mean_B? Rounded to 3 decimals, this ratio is 0.486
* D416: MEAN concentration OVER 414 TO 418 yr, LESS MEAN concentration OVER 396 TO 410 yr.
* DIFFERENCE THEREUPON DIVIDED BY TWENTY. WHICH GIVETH -0.003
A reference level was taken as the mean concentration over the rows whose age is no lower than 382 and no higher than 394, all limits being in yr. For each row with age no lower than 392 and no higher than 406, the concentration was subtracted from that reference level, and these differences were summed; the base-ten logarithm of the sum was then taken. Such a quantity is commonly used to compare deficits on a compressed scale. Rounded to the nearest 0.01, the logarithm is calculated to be -0.17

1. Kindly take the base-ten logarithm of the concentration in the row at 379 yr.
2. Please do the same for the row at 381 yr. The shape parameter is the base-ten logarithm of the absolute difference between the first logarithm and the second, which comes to -2.2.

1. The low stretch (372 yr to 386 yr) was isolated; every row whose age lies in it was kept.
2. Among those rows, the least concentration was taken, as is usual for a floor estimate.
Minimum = 2.063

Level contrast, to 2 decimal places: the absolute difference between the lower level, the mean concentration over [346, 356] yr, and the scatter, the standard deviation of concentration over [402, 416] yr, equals 1.83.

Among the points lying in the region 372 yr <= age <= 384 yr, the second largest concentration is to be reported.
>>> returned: 2.217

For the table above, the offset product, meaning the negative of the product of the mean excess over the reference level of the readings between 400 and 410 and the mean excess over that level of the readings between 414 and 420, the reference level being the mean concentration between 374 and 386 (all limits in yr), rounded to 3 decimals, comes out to -0.015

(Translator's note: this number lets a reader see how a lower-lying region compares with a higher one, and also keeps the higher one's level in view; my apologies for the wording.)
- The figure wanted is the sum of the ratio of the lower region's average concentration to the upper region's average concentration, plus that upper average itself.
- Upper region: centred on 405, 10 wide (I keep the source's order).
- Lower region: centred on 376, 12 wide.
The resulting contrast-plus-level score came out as 3.096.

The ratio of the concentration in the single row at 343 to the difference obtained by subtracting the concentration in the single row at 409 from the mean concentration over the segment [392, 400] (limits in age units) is -18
